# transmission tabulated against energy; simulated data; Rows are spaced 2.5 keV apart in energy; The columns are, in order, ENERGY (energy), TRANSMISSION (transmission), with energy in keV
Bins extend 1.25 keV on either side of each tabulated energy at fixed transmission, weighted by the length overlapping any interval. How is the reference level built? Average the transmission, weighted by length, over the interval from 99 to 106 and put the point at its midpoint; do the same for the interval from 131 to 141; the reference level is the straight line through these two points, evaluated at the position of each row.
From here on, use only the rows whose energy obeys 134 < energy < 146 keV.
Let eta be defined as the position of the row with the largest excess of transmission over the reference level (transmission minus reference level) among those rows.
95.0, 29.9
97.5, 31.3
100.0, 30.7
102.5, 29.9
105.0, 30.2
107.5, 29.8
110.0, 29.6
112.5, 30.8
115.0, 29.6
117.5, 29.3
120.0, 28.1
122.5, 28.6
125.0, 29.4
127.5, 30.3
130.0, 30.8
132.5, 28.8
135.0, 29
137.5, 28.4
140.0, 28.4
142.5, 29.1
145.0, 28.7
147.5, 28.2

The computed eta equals 142.5 keV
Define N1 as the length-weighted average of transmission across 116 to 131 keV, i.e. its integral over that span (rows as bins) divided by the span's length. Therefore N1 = 29.4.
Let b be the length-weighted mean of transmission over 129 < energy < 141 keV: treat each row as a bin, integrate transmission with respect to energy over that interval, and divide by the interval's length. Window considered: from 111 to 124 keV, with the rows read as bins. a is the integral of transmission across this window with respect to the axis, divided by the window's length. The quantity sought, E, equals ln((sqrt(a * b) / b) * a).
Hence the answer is 3.38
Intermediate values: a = 29.3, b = 29.1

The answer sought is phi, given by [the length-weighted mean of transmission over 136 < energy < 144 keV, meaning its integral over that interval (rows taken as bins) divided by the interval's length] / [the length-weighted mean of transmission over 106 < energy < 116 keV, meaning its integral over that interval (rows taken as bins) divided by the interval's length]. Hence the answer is 0.96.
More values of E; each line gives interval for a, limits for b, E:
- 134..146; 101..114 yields 3.33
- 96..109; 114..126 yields 3.44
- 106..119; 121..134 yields 3.40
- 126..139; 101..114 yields 3.37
